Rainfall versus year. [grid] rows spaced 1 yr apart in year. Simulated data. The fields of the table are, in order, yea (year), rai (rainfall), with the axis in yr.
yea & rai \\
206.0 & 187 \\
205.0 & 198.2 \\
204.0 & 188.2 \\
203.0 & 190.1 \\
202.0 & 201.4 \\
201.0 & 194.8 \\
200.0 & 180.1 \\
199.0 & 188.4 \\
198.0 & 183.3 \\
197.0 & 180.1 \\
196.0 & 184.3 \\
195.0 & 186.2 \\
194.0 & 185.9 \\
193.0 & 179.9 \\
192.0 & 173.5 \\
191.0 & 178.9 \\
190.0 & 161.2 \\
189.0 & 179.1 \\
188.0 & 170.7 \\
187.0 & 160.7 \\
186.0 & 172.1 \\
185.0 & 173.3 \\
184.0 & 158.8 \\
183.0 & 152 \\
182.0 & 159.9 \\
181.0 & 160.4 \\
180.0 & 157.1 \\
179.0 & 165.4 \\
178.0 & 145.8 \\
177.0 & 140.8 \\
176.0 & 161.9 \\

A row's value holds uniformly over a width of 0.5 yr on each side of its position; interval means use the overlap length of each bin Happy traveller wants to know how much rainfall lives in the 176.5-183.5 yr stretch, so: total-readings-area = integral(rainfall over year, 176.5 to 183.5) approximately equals 1081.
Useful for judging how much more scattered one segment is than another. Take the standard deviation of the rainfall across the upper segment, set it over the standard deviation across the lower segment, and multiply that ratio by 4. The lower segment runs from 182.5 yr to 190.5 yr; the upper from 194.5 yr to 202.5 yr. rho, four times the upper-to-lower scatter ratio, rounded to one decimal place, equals 3.3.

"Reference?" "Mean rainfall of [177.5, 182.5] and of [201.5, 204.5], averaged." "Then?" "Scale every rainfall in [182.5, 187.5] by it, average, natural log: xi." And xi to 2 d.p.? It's -0.07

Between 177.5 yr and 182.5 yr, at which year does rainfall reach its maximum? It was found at 179.0 yr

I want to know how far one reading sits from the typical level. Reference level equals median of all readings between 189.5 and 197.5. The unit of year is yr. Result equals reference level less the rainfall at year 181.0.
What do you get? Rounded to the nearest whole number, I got 20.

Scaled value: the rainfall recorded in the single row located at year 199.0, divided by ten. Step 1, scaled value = 18.8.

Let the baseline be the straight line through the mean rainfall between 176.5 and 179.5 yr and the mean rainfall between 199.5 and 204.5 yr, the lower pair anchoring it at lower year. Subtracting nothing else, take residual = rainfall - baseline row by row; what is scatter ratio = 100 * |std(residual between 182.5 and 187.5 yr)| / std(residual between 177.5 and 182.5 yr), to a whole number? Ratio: 125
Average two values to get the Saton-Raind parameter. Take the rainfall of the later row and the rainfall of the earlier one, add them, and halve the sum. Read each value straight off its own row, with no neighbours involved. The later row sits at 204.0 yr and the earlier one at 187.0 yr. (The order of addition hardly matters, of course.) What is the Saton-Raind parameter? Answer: 174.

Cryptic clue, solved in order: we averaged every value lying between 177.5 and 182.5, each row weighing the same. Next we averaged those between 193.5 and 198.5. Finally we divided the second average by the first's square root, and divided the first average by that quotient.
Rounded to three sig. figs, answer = 10.8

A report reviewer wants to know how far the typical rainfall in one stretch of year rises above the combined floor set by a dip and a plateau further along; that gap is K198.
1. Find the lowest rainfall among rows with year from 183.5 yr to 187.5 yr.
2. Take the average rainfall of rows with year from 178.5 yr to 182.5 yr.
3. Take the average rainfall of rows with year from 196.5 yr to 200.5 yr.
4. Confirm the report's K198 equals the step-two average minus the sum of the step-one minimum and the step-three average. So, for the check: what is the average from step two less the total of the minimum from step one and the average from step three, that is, -181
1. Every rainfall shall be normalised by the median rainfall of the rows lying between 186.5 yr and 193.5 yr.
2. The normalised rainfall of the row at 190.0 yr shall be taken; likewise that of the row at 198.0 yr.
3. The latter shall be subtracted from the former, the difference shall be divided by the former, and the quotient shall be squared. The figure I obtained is 0.019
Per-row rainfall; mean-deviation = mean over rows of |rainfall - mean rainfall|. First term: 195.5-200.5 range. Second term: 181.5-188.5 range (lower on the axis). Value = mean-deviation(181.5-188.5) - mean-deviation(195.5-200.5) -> 4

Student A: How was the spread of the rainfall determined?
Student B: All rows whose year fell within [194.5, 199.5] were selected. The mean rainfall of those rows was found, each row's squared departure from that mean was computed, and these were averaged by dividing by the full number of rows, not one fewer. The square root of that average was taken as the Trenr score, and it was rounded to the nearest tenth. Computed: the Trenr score 2.8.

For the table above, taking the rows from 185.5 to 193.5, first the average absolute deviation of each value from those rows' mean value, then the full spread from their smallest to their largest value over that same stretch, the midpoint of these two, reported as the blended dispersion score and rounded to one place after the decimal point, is 12.5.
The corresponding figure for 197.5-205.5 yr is 13.5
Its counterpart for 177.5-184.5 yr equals 12.1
